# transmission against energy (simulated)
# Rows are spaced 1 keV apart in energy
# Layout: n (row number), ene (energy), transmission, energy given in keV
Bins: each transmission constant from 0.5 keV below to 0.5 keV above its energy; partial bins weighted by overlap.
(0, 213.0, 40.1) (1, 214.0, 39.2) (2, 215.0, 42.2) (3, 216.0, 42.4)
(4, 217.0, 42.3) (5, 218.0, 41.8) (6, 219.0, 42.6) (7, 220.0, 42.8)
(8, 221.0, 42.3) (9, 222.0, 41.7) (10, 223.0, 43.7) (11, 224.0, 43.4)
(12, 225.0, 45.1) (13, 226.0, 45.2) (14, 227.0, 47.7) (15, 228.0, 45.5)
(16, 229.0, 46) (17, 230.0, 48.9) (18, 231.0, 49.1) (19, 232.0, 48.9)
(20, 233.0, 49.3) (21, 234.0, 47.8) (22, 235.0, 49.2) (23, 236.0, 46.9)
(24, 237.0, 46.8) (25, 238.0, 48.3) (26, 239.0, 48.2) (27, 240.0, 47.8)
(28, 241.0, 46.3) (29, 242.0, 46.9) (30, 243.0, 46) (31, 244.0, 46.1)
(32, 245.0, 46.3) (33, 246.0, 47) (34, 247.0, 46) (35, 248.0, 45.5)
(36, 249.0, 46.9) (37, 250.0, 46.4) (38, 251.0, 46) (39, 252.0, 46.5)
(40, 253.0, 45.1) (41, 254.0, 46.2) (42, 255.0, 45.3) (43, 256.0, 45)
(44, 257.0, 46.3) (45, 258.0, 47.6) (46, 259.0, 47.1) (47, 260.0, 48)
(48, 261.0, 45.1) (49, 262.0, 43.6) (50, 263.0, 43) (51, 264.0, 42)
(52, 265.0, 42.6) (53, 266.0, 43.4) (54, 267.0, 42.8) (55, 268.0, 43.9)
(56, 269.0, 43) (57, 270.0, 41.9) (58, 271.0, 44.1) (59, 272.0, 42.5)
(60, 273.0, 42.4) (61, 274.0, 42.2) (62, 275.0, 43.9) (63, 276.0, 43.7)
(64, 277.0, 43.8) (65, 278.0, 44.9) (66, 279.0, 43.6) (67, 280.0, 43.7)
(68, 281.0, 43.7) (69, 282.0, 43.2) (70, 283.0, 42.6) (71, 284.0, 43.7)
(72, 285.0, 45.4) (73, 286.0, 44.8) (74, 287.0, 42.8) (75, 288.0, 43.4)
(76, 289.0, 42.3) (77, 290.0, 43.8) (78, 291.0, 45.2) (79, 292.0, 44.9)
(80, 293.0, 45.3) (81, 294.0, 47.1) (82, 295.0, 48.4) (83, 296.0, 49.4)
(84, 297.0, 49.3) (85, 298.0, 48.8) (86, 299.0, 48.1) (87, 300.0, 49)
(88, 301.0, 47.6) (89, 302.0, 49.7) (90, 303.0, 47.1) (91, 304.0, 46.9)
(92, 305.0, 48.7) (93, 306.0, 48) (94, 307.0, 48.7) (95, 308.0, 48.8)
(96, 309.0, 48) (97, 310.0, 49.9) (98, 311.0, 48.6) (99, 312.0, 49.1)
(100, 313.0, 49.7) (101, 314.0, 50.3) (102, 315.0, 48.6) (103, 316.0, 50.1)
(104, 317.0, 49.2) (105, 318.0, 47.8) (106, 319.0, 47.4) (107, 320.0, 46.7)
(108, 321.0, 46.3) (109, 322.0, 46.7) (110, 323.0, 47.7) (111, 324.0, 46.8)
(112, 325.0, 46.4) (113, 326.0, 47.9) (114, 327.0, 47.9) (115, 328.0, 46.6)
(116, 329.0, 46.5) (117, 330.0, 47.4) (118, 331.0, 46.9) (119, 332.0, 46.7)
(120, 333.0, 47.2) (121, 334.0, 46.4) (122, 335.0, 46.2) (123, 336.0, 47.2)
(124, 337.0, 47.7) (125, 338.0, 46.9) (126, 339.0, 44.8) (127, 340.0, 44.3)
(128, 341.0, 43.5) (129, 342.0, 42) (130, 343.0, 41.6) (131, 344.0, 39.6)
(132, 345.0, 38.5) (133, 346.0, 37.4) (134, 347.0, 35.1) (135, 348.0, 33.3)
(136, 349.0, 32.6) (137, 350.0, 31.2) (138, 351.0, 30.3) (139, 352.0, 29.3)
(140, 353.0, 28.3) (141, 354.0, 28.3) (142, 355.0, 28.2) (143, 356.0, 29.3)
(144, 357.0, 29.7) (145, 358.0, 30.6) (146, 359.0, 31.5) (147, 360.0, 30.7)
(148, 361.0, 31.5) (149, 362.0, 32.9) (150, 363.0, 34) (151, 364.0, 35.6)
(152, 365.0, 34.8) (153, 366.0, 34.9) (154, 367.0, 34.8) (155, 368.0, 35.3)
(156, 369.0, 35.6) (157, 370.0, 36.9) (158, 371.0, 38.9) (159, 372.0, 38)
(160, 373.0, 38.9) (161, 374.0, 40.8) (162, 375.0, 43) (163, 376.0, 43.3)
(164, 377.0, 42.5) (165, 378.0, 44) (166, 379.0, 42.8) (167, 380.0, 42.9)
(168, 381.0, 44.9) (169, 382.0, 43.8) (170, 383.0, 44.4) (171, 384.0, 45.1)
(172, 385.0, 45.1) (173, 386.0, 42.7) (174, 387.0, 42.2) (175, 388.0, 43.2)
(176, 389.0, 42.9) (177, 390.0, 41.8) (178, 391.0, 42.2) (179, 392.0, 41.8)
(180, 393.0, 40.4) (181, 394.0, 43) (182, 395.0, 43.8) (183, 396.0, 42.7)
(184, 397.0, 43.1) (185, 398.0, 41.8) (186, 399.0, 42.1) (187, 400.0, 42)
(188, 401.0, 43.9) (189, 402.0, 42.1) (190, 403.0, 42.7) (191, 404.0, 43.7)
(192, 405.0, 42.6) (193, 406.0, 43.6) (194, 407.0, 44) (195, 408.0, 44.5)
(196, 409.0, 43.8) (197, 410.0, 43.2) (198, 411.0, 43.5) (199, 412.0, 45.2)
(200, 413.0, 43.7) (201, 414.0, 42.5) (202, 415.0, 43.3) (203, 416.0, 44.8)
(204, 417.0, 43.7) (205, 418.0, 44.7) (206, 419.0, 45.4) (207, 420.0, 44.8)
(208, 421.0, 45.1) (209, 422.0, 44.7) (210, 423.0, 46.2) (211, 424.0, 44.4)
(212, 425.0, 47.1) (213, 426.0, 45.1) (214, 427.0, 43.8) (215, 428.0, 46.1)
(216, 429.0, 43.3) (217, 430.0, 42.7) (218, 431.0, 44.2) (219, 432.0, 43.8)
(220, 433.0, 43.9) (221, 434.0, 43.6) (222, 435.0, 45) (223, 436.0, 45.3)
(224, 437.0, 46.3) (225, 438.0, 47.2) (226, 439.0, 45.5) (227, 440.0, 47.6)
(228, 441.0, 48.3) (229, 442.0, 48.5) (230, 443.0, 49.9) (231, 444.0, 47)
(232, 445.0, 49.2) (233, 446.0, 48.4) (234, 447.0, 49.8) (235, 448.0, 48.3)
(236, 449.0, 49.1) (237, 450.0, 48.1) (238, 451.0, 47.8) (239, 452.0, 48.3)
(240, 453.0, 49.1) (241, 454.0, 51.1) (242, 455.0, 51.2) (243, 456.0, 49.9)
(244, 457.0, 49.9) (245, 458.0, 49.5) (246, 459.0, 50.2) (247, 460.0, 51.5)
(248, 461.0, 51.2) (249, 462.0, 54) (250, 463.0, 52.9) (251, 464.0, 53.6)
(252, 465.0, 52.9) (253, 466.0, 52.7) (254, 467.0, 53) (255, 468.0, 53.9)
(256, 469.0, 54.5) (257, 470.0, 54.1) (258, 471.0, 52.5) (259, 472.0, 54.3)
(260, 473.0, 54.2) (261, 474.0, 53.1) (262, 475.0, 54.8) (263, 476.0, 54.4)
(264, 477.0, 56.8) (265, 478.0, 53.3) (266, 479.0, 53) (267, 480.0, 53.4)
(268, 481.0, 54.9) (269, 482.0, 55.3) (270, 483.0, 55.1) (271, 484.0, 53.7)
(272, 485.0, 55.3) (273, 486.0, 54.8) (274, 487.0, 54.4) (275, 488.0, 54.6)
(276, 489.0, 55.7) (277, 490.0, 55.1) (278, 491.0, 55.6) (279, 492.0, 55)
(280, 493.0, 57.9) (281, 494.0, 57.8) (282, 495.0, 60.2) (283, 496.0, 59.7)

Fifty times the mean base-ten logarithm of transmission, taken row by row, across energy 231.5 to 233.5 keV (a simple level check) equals 84.6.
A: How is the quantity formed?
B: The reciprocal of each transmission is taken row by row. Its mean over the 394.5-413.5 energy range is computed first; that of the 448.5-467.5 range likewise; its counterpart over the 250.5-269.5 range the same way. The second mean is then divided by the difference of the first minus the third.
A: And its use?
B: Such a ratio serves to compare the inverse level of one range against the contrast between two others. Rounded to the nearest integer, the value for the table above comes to 25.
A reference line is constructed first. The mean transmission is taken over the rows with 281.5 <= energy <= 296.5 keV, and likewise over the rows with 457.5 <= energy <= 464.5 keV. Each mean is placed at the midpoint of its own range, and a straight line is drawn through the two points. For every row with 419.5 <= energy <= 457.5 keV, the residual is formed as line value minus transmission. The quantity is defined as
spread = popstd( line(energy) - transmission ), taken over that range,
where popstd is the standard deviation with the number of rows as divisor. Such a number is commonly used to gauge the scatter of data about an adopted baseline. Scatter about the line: 2.0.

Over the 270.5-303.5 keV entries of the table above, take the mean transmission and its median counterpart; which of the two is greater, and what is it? 45.2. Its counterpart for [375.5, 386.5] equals 43.8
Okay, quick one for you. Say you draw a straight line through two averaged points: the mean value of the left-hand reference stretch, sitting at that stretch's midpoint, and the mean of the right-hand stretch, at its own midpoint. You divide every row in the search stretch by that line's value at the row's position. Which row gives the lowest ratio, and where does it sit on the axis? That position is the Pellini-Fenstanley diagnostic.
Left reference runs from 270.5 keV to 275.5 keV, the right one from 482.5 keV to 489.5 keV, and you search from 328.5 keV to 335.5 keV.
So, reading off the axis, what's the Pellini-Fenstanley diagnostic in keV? 335.0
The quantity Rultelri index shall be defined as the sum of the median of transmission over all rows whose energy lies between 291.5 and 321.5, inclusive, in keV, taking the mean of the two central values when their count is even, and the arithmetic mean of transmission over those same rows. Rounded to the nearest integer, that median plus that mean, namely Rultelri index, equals 97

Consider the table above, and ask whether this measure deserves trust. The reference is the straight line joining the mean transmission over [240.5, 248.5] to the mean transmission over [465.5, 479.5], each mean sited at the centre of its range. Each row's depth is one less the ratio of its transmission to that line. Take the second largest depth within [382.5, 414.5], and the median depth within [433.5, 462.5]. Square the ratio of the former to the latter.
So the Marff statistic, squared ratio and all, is 5.1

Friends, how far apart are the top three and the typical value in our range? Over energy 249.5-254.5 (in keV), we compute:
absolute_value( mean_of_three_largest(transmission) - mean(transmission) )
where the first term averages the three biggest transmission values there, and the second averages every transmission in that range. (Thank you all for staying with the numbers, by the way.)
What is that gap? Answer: 0.3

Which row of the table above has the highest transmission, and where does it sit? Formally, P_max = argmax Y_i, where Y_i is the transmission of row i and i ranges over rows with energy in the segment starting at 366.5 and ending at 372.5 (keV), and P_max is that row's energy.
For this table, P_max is 371.0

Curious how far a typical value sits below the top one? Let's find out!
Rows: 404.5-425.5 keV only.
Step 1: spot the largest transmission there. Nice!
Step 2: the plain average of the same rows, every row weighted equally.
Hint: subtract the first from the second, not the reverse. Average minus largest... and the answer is -2.8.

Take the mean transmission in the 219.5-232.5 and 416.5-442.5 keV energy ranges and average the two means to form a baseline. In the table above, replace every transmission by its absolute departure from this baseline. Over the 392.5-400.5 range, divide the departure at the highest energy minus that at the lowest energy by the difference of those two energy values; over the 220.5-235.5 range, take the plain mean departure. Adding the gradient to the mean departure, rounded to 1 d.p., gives 2.1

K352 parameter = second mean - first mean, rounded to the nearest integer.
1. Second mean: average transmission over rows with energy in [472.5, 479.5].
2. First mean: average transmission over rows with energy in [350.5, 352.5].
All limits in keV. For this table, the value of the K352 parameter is 24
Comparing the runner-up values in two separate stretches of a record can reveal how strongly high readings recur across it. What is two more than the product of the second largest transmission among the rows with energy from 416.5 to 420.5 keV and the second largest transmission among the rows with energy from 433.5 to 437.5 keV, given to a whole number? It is 2031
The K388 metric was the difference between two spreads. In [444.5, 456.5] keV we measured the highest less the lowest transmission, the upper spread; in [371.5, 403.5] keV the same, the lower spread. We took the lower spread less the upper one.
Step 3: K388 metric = 3.7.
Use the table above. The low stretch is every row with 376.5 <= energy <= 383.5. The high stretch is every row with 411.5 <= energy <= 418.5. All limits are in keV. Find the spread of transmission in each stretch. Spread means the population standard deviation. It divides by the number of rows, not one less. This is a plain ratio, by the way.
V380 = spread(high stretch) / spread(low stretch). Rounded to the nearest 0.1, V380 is 1.1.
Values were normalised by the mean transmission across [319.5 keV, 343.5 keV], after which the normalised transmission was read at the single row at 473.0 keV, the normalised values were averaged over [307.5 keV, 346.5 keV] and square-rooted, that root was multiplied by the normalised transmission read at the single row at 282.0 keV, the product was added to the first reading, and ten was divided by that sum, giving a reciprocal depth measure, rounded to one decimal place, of 4.7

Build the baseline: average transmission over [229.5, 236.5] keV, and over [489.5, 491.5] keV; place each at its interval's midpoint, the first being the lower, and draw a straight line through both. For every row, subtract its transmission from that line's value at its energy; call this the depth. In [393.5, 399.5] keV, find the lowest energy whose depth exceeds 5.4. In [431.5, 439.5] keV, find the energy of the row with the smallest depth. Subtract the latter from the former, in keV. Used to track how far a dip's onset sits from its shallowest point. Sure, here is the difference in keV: -44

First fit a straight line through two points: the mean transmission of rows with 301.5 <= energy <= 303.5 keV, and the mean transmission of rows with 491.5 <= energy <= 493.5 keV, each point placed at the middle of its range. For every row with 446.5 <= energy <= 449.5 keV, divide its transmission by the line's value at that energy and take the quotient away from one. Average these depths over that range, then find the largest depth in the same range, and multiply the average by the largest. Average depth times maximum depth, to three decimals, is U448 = 0.012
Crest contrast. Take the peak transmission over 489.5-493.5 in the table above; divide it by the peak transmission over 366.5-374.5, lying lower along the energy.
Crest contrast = 1.42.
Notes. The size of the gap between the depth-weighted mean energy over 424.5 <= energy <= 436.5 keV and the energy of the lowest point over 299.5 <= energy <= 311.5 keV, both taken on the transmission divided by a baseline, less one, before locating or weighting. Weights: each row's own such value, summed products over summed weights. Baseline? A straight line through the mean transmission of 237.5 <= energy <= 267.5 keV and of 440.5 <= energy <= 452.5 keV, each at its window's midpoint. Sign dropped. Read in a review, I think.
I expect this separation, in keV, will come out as 126.9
